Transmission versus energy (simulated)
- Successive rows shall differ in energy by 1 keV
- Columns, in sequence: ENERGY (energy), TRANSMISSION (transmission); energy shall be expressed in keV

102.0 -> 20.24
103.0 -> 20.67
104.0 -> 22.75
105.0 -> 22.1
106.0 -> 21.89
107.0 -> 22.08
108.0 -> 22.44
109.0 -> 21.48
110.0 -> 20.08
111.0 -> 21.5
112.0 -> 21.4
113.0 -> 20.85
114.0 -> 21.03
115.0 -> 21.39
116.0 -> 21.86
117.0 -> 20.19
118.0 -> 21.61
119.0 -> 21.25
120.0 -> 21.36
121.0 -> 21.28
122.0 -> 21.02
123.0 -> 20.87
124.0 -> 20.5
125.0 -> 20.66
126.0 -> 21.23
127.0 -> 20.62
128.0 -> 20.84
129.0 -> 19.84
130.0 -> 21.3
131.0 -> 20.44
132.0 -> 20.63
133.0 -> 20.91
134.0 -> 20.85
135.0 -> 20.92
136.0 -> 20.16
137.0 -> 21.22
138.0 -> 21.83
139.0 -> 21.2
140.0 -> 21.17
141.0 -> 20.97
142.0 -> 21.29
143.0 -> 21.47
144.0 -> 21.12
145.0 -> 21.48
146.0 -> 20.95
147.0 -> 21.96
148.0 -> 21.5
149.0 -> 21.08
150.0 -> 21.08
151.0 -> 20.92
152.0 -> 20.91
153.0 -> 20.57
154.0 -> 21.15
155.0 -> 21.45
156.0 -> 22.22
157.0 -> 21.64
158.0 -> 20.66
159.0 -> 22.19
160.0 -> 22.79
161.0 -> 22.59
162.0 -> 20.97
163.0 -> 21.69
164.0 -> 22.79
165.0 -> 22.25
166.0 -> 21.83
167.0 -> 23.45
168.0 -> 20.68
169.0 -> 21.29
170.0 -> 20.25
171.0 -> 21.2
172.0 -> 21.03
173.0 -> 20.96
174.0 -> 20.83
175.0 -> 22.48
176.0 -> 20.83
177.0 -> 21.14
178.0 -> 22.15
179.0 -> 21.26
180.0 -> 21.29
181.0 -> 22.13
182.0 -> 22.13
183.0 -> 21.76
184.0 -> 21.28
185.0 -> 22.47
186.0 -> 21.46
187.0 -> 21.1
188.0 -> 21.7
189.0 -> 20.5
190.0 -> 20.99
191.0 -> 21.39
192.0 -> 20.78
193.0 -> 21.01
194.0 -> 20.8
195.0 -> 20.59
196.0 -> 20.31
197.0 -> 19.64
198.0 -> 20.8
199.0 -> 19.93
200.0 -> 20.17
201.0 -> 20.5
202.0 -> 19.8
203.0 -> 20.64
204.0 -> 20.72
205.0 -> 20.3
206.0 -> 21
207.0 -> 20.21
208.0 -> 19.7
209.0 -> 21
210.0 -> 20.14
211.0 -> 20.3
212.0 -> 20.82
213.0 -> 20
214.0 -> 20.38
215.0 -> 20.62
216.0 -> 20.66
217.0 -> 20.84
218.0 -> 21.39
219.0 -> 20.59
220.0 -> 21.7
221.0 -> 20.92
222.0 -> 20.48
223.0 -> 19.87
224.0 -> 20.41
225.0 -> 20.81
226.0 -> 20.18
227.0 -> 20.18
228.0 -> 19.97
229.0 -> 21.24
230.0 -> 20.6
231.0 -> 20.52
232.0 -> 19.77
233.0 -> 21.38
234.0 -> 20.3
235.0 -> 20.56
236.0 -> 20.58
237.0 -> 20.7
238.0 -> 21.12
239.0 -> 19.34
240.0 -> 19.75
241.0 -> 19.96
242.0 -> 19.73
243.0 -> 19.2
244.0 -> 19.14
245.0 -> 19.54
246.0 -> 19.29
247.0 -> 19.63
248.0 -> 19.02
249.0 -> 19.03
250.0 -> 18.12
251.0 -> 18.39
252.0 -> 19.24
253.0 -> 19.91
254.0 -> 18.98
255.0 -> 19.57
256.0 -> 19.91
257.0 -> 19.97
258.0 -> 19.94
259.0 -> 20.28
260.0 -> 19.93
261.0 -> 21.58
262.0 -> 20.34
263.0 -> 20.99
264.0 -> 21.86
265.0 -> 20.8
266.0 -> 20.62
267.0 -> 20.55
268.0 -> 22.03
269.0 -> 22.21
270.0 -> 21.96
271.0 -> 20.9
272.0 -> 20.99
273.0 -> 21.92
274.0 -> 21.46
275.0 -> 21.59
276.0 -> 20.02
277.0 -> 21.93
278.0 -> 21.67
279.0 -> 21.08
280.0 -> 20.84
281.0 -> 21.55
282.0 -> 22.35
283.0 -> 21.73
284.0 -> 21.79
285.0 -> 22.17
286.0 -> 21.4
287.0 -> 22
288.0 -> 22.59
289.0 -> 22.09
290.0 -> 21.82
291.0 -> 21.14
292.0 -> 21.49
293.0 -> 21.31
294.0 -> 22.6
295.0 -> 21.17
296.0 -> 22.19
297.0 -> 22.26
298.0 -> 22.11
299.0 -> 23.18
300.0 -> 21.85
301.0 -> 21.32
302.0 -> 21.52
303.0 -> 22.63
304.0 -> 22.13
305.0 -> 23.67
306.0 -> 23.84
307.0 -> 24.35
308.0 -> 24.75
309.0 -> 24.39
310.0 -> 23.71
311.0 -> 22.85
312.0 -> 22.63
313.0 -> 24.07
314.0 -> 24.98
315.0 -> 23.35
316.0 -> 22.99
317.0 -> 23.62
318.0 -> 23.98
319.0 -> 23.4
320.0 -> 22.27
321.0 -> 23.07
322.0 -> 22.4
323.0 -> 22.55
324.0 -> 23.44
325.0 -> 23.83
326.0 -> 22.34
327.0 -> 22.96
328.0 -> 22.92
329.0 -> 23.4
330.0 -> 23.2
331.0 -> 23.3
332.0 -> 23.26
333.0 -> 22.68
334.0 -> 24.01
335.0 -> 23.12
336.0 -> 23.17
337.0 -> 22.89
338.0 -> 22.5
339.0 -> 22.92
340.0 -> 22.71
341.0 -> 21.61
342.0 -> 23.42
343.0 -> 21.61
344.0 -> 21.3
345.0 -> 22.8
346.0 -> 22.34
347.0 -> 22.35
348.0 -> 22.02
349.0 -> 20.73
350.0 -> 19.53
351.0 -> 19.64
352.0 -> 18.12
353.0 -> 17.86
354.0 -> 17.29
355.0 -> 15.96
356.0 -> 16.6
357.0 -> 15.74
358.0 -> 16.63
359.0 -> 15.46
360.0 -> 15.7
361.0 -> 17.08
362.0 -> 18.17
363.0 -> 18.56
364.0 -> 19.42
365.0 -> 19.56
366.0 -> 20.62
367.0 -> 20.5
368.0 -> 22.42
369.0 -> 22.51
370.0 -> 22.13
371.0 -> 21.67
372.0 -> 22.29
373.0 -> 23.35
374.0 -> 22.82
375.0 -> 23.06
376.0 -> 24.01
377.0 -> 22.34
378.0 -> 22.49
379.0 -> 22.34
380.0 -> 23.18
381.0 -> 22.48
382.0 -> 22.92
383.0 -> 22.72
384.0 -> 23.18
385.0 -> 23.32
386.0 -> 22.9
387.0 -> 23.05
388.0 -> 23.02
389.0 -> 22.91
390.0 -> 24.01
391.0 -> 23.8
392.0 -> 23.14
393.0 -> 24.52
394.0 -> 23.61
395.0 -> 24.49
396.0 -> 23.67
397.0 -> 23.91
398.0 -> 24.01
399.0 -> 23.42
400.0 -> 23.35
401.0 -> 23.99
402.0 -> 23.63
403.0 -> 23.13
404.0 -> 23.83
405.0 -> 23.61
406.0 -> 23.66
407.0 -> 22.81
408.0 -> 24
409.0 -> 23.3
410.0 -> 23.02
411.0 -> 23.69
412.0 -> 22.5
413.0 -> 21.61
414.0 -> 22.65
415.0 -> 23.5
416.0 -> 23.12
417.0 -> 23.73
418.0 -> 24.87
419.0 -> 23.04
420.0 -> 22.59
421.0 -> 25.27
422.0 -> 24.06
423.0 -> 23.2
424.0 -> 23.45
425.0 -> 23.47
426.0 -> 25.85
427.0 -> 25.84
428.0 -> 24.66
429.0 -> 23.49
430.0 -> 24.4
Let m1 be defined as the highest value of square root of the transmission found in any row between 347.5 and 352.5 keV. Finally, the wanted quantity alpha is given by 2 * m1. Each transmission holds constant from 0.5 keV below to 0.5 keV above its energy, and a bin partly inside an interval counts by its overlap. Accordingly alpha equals 9.39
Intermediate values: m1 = 4.69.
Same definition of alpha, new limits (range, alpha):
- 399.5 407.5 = 9.80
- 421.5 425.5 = 9.81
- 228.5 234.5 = 9.25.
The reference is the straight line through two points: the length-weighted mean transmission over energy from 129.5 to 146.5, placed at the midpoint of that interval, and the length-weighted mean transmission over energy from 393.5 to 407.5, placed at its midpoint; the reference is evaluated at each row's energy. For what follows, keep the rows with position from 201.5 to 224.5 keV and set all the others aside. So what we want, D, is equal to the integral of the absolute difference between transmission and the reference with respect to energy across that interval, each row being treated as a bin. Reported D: 29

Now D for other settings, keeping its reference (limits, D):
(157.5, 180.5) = 17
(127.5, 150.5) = 7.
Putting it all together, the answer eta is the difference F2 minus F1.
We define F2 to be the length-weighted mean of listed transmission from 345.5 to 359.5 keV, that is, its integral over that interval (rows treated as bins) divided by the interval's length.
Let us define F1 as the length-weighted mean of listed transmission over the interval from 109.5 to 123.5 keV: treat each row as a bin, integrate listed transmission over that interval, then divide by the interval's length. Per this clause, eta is -2.5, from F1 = 21.1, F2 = 18.6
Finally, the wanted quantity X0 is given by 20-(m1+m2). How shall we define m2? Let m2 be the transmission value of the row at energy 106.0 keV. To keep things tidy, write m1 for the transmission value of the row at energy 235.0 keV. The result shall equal -22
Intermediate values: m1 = 20.56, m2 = 21.89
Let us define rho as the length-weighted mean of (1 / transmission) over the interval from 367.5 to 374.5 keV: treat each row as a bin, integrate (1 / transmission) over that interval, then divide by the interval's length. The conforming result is 0.045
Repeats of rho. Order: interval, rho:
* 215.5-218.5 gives 0.048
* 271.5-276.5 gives 0.047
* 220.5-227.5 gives 0.049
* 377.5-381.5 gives 0.044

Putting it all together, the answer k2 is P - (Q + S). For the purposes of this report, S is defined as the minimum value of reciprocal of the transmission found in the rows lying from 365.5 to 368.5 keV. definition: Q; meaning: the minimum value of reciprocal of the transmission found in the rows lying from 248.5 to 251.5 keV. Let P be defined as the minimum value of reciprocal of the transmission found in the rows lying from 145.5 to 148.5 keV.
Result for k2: -0.052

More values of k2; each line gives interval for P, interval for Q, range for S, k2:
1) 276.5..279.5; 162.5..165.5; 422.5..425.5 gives -0.041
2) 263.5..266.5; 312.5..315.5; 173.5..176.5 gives -0.039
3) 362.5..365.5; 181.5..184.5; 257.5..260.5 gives -0.043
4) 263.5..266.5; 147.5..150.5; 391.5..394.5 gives -0.042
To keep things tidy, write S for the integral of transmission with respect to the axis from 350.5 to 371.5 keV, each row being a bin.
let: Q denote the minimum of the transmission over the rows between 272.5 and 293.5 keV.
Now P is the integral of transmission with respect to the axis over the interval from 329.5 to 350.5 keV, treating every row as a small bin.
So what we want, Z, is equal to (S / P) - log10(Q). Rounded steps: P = 471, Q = 20.02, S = 392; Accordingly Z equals -0.47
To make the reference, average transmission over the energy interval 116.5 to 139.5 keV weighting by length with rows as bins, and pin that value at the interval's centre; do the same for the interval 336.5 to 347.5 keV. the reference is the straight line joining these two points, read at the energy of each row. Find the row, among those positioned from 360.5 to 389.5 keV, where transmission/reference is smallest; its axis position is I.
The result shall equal 361.0 keV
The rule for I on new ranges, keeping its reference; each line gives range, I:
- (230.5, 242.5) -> 239.0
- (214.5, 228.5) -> 223.0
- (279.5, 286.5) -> 280.0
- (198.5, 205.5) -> 202.0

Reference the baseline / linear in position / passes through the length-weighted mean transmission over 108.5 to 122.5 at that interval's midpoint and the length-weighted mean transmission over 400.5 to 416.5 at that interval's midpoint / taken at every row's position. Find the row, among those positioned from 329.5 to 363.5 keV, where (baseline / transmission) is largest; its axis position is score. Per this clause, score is 359.0 keV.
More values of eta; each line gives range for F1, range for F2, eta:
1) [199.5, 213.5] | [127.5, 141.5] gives 0.5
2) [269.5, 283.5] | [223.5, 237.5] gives -0.9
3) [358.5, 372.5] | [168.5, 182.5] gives 1.6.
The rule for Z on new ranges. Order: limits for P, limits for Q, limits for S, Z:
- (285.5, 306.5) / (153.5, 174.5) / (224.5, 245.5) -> -0.39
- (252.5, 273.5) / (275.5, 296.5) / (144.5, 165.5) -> -0.26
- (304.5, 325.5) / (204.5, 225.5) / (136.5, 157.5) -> -0.39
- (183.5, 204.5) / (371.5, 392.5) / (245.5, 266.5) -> -0.39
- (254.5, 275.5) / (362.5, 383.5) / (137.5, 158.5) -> -0.25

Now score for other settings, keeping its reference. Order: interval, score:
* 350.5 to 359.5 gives 359.0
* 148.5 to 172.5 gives 170.0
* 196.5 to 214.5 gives 208.0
